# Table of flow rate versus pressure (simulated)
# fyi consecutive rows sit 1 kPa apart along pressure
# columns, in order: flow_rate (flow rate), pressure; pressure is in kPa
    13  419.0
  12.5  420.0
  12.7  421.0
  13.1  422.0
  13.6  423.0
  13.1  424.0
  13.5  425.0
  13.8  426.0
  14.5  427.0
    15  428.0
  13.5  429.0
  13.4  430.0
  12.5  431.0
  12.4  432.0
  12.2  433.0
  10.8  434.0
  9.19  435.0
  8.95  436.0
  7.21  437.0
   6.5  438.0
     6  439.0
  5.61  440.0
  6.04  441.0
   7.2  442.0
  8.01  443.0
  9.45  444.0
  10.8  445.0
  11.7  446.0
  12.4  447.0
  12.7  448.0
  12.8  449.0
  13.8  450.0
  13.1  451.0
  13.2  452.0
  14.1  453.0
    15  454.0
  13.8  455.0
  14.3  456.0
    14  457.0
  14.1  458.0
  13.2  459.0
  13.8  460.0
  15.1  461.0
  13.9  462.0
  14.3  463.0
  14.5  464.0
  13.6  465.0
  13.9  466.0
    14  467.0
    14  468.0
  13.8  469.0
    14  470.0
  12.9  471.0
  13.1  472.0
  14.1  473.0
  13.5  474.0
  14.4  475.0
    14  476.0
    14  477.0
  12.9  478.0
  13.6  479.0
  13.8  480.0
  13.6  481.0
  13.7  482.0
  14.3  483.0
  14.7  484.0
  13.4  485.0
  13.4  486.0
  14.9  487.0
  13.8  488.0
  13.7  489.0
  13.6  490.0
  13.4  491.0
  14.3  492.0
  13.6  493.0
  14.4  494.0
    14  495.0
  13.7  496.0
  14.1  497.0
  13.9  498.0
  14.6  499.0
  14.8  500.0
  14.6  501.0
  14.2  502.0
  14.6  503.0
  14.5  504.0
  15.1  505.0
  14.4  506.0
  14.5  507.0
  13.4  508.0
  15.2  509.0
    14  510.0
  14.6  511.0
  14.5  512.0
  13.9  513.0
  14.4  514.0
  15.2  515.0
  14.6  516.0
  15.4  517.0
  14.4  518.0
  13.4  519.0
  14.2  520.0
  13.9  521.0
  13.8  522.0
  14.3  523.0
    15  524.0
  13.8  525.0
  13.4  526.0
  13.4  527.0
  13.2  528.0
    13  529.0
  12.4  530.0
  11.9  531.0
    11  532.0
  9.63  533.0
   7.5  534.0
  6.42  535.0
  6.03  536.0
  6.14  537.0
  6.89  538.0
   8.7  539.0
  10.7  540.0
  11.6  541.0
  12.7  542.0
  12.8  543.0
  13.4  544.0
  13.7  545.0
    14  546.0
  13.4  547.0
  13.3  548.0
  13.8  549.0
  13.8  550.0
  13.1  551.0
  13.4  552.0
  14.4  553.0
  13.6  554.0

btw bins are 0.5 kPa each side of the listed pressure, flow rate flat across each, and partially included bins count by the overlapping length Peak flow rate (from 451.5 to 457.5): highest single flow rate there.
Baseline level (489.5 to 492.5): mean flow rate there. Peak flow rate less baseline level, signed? 1.2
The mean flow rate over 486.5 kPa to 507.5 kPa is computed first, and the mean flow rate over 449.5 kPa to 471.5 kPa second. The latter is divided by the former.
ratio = 0.98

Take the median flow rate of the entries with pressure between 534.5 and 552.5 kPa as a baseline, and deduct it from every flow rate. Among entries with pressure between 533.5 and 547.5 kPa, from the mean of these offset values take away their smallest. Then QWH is 4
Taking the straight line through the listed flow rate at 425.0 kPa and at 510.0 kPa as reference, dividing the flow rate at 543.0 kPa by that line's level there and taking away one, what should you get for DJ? -0.10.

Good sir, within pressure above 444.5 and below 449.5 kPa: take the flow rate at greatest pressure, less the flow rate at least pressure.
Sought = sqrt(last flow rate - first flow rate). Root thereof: 1.41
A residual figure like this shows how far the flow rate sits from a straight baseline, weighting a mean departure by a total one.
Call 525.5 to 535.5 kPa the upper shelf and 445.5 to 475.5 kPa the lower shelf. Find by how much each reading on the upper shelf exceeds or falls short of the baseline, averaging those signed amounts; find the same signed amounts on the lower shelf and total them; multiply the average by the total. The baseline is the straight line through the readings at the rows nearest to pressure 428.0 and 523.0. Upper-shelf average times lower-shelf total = 97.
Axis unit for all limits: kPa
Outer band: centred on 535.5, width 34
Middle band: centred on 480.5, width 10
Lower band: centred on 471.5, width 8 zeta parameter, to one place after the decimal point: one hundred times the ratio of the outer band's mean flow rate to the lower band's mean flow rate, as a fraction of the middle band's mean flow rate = 6.3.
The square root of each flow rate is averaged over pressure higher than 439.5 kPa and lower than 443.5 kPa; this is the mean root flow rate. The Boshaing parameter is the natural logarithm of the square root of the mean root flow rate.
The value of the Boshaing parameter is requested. 0.475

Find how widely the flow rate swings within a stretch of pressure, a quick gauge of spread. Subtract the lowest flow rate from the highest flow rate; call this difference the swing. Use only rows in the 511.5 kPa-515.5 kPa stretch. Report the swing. 1.3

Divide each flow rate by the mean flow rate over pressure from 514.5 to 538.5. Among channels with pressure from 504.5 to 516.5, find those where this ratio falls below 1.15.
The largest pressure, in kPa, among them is 508.0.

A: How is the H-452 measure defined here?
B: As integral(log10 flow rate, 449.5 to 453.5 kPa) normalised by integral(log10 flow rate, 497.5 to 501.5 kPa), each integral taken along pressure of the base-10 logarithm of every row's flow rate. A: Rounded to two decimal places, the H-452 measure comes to 0.98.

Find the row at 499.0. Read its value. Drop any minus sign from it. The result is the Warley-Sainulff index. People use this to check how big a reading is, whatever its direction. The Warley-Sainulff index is 14.6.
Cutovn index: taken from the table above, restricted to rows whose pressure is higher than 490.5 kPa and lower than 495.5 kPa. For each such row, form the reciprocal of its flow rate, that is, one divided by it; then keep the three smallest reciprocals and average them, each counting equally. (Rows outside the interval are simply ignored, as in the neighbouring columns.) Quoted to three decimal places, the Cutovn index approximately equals 0.070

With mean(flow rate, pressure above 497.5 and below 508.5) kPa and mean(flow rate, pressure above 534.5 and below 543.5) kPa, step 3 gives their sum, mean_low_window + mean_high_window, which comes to 23.5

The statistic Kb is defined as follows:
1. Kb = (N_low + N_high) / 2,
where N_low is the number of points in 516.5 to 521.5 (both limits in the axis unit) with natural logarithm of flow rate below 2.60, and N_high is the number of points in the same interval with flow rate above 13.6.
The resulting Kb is 2.5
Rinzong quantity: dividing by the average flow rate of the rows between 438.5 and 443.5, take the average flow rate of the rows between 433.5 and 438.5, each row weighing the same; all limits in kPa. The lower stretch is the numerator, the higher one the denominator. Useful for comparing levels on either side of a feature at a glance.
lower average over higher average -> 1.3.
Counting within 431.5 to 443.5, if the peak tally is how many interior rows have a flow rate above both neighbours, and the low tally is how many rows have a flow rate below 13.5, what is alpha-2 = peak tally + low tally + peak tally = 12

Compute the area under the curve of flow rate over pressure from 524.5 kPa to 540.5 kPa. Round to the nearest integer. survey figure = 164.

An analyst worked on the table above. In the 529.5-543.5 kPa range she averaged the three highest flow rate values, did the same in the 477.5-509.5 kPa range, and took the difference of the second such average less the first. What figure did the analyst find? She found 2.4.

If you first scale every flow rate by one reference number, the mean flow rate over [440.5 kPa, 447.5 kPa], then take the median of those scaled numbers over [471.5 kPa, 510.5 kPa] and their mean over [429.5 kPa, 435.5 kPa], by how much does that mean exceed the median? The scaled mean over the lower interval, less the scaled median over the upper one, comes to -0.24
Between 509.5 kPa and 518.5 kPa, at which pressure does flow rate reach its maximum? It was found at 517.0 kPa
